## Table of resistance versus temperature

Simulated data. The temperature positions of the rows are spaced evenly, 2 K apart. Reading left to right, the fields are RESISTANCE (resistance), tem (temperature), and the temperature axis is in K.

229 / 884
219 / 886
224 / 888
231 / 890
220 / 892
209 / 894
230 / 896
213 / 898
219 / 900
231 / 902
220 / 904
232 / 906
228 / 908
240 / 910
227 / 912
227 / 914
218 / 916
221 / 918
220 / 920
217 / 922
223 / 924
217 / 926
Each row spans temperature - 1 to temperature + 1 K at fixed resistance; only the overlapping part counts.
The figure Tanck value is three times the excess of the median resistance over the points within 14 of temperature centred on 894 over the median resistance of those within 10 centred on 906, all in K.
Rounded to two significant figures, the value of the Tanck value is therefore -33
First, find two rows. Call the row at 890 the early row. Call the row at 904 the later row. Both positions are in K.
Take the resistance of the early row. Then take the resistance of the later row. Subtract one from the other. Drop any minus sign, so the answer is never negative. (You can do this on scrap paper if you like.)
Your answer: 11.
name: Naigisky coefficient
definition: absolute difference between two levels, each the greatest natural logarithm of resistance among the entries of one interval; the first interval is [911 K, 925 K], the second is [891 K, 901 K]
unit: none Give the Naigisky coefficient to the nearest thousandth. 0.013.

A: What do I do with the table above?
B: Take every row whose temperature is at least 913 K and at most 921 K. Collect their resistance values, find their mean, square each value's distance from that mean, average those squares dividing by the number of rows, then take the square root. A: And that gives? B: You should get 3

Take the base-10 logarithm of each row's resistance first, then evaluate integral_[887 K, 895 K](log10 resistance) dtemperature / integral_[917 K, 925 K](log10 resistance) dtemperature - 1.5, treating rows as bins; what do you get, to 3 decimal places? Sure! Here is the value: -0.499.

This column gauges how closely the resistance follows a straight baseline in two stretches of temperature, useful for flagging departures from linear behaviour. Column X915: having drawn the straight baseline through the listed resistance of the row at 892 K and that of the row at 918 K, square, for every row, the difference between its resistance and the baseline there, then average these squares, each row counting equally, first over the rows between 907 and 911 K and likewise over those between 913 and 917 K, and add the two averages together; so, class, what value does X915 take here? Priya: 237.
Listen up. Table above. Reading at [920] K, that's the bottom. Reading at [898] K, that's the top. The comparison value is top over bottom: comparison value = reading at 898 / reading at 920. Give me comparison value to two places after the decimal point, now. 0.97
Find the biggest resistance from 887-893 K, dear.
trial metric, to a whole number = 231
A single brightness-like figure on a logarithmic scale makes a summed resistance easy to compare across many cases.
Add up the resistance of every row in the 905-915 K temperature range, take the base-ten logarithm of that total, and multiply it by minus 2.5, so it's -7.66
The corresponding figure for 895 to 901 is -7.05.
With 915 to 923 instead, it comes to -7.36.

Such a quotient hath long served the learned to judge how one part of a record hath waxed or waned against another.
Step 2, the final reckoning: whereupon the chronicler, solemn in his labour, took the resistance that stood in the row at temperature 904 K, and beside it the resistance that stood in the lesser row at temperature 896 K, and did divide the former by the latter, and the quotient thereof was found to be 0.96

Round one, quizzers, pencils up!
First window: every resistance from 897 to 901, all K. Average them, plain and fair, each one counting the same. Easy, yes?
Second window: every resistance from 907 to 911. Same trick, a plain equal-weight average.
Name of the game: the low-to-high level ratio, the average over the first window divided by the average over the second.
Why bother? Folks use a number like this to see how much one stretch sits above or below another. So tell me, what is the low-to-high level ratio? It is 0.92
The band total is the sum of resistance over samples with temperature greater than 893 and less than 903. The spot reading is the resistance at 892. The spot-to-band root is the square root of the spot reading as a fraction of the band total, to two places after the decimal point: 0.45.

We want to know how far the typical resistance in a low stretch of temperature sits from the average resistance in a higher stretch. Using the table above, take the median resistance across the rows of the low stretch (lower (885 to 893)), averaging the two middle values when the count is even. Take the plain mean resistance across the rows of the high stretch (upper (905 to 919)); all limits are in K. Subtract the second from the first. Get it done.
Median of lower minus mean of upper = -6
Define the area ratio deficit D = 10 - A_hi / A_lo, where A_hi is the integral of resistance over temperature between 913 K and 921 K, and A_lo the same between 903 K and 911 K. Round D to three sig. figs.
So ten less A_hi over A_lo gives 9.04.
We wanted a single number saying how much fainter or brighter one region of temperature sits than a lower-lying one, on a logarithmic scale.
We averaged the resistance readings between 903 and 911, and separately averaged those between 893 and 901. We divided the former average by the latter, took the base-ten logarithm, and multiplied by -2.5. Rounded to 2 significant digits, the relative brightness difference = -0.059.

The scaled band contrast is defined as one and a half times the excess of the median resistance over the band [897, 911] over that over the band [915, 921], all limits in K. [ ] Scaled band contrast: 12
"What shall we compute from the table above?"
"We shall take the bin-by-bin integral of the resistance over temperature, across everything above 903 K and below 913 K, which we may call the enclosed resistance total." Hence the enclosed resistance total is 2294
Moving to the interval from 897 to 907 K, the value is 2230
